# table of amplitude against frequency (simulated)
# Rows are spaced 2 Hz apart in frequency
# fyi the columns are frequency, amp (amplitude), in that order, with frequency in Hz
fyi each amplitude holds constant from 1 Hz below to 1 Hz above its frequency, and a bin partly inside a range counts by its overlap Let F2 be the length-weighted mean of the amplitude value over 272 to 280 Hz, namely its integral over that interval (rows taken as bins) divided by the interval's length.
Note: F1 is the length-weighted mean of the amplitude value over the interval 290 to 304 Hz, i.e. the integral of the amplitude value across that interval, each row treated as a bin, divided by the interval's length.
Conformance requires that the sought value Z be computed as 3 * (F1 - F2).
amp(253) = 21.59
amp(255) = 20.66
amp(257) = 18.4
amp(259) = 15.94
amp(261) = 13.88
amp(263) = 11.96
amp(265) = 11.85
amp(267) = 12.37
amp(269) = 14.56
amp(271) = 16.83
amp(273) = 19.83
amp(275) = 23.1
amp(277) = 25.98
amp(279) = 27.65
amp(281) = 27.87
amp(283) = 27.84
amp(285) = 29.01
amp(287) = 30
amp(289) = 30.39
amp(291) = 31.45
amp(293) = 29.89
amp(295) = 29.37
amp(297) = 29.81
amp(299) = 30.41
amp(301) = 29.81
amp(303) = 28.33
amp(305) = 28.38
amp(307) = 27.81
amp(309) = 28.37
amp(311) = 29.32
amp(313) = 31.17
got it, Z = 17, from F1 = 30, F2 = 24.1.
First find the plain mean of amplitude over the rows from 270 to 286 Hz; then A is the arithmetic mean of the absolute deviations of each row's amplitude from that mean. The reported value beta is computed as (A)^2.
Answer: 13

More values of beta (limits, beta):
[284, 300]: 0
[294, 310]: 1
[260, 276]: 11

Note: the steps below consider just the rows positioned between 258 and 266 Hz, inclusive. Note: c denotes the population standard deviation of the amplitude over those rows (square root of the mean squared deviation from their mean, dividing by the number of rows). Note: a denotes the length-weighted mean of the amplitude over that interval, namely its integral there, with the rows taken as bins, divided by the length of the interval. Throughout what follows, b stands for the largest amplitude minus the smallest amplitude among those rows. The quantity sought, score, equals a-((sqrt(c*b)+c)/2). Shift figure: 11.3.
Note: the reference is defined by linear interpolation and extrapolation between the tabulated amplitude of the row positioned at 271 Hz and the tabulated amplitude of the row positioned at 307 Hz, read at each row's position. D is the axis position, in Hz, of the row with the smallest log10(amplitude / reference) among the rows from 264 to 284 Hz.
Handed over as 265 Hz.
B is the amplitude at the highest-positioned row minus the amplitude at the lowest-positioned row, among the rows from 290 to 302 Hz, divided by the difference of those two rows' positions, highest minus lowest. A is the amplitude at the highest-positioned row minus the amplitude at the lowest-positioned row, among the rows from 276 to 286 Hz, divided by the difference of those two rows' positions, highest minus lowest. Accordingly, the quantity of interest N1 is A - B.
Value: 0.5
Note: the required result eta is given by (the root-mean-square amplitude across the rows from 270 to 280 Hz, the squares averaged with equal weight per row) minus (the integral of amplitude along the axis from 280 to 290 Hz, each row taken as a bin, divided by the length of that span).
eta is -6.0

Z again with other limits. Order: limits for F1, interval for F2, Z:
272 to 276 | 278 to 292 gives -23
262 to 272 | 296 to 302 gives -49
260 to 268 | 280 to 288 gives -48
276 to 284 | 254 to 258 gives 23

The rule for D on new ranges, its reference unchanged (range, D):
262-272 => 265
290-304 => 303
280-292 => 283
